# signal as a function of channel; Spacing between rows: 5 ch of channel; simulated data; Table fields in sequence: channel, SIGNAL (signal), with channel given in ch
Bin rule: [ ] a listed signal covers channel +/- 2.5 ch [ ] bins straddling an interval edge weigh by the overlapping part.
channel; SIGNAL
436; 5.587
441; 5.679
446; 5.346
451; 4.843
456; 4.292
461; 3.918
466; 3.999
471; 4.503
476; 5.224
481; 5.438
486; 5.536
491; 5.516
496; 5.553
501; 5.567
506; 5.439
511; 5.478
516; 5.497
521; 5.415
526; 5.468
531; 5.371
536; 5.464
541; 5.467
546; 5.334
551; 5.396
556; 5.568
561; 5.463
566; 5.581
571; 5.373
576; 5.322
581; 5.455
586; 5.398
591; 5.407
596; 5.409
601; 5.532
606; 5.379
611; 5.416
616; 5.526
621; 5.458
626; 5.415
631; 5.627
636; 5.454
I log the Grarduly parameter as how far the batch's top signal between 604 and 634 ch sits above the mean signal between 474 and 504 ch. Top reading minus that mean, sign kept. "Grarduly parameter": 0.15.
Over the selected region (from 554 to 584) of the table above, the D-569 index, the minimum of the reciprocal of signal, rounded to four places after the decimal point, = 0.1792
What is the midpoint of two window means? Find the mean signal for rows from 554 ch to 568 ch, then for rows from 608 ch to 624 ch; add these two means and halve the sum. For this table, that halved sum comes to 5.50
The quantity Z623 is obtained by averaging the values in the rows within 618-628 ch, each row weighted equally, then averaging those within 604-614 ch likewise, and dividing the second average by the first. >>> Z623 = 0.993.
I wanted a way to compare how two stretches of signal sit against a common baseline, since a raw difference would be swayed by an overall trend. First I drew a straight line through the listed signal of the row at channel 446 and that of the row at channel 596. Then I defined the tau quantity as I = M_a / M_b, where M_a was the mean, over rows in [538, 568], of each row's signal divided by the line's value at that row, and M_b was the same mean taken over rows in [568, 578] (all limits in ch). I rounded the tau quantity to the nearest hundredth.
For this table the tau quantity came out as 1.02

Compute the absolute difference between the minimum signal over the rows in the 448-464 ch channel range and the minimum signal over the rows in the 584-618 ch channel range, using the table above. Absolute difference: 1.46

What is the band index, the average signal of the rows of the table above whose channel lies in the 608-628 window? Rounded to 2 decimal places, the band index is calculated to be 5.45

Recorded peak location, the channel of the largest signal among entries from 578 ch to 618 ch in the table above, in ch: 601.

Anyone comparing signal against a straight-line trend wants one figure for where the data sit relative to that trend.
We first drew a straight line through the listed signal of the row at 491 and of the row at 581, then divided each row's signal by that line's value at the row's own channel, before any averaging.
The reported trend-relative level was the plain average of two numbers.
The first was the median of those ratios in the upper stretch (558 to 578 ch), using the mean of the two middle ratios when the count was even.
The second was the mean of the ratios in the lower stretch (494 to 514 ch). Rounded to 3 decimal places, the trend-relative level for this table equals 0.996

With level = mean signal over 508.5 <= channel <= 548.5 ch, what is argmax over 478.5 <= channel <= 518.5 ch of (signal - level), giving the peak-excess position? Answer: 501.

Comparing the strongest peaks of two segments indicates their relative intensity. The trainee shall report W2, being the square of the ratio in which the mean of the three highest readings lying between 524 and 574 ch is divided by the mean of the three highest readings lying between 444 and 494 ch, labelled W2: 1.02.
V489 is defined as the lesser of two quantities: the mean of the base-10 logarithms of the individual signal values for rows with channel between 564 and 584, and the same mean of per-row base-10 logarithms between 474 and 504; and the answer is 0.735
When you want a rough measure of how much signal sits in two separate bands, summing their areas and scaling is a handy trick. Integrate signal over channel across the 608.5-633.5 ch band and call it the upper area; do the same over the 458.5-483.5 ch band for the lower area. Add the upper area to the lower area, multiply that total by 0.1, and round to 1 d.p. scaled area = 25.3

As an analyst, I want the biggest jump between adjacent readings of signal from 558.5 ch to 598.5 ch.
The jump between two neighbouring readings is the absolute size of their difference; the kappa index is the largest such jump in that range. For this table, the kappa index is 0.21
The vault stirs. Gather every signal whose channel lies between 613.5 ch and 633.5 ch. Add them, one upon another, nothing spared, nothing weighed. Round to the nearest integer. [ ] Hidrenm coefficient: 22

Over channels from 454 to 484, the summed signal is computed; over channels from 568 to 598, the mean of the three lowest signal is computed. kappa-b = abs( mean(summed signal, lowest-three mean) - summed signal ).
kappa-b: 11.0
